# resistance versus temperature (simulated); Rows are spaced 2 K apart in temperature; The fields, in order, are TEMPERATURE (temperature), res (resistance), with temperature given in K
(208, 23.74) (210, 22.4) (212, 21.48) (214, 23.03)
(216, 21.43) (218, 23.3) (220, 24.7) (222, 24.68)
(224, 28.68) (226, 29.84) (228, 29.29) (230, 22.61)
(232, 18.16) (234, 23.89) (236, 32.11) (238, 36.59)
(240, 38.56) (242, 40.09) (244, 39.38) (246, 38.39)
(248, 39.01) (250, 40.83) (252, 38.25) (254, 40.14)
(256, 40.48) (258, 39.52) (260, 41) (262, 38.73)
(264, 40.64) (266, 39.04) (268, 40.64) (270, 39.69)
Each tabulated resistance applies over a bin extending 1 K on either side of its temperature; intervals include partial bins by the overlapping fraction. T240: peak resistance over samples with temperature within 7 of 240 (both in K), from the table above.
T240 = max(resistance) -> 40.09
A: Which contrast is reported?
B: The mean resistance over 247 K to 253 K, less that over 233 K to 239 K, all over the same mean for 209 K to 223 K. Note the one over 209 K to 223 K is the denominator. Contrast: 0.37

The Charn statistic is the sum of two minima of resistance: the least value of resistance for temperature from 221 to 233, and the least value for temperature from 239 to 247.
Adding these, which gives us 57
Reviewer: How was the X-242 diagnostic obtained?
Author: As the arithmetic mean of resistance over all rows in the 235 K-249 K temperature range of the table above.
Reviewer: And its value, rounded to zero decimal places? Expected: 38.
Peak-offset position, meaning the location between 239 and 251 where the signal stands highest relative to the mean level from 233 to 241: 250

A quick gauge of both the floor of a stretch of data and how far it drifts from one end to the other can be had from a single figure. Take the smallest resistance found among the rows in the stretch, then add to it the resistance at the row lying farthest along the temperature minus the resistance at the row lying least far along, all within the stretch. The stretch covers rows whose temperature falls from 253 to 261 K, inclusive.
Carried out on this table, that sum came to 40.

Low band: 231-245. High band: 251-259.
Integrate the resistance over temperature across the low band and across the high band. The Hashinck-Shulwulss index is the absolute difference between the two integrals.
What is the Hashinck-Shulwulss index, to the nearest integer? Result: 141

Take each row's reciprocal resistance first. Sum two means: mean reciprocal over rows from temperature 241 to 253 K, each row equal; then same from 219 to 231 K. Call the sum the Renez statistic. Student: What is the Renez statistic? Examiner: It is 0.0634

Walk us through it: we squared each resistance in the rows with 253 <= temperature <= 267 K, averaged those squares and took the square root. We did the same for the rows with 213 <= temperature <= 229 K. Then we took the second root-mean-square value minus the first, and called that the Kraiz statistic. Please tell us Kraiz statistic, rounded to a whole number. -14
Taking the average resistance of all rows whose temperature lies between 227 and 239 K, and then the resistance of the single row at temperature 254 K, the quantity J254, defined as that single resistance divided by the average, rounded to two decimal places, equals 1.48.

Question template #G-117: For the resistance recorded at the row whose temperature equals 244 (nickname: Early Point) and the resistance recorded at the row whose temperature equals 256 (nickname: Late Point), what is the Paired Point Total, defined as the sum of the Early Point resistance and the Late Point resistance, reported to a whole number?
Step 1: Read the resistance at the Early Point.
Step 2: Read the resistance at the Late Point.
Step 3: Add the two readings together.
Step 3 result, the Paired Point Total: 80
